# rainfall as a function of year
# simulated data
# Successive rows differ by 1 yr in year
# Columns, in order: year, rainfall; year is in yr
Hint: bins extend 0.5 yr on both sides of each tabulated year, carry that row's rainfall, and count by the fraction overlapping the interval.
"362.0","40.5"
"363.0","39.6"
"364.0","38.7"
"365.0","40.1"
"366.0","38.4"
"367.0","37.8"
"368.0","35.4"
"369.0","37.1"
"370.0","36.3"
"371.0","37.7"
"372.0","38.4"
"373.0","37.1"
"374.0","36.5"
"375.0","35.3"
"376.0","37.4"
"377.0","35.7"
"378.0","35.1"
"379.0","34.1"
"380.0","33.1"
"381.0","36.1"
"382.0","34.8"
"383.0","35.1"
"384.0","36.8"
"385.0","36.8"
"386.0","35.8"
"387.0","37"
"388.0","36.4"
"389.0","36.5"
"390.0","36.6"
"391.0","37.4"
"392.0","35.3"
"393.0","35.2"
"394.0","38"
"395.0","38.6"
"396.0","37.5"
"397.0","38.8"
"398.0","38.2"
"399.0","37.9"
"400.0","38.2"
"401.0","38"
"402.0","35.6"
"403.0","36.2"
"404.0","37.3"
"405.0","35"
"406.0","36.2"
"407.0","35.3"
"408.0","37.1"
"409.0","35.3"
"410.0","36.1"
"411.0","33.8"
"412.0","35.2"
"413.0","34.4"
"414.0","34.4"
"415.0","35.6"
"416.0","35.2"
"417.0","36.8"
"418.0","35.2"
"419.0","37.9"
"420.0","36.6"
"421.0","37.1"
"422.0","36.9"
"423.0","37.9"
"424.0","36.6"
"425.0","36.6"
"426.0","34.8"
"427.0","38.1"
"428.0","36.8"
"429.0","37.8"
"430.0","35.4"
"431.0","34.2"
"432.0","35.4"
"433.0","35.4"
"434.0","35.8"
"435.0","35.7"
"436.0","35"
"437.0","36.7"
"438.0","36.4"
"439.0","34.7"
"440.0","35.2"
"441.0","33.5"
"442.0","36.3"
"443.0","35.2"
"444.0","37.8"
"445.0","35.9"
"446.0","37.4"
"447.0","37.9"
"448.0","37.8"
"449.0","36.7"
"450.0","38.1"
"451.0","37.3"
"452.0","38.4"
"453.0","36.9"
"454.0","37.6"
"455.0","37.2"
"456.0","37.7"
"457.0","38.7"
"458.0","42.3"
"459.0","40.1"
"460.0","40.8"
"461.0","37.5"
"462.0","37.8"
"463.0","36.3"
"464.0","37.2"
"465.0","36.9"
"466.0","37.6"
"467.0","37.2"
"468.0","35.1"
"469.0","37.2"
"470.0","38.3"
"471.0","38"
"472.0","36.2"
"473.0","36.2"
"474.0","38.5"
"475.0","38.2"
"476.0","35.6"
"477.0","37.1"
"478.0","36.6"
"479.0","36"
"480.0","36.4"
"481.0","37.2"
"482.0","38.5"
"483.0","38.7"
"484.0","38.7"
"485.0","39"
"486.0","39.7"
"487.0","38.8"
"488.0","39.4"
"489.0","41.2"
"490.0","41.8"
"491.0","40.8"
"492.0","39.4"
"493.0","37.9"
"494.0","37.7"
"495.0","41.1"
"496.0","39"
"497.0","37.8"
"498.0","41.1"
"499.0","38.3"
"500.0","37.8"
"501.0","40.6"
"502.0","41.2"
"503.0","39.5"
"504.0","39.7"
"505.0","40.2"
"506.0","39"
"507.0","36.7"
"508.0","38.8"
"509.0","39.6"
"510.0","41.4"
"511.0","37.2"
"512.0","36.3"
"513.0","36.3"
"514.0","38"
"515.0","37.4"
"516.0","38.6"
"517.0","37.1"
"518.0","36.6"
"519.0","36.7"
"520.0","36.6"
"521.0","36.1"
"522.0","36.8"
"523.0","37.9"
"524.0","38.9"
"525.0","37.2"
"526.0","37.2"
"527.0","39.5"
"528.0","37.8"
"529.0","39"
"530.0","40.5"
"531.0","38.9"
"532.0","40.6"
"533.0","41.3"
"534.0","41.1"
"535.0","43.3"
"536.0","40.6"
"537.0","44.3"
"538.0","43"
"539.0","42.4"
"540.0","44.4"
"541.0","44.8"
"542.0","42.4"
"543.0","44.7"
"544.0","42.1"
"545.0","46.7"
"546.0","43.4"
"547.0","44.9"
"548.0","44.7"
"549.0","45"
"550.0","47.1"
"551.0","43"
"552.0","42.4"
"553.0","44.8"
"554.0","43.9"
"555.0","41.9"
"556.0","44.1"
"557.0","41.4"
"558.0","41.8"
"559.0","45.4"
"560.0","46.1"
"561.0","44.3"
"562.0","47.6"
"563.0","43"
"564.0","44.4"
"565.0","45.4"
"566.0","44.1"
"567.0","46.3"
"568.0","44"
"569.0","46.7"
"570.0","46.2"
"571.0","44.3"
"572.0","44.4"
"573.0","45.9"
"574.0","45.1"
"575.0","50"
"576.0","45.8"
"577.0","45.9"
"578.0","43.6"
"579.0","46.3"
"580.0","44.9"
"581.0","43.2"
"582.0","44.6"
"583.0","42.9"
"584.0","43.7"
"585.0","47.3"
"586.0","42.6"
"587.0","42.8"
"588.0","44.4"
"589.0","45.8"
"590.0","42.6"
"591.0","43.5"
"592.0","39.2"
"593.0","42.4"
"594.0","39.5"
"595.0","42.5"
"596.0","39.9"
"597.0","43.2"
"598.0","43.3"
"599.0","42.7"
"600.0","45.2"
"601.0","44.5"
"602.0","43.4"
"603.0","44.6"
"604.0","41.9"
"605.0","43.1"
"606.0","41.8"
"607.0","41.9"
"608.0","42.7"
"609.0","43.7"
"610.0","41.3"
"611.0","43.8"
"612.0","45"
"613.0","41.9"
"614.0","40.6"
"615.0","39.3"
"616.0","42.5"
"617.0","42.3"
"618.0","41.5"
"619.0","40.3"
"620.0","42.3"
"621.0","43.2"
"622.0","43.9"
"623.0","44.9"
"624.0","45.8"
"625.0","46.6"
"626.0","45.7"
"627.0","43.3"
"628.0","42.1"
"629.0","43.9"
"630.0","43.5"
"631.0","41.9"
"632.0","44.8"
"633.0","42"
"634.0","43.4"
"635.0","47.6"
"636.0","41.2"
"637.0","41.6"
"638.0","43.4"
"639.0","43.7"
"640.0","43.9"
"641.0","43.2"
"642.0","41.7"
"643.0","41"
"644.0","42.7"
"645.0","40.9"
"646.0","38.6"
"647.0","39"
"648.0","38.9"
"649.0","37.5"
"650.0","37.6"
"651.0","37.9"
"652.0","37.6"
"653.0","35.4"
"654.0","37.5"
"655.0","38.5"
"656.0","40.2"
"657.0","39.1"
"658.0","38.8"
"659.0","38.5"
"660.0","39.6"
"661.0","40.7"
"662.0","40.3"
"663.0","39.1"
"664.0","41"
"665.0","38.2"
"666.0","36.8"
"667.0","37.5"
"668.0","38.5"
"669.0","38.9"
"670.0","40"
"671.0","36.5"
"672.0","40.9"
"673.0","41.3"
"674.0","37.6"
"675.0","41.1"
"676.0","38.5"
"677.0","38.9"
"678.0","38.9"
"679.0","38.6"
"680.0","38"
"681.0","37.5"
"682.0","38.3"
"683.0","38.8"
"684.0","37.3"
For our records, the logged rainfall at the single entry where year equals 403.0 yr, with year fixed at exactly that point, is 36.2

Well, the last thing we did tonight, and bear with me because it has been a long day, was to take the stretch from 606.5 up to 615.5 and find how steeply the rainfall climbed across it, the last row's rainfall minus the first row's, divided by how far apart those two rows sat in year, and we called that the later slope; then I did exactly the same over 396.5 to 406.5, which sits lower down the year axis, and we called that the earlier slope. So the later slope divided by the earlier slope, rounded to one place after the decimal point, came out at 1.1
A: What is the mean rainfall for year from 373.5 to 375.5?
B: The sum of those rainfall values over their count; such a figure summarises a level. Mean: 35.9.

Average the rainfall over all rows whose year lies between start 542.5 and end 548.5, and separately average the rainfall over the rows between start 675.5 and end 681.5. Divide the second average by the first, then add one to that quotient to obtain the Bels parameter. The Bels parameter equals 1.86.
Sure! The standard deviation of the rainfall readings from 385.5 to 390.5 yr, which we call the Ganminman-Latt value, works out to 0.4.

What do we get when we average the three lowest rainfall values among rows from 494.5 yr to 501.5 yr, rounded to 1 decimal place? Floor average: 38.0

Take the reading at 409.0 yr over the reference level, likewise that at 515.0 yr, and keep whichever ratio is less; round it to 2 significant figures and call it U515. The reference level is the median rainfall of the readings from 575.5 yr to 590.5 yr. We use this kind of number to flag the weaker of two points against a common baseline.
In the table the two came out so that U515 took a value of 0.80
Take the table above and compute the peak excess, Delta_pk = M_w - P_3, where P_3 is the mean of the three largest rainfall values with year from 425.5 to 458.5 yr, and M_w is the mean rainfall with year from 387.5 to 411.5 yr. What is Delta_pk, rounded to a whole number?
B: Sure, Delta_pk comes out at -3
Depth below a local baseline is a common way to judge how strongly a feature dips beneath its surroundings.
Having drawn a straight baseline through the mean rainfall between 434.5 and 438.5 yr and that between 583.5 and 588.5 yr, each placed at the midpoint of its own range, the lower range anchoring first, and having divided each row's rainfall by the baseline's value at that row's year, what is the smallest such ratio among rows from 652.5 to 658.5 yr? 0.74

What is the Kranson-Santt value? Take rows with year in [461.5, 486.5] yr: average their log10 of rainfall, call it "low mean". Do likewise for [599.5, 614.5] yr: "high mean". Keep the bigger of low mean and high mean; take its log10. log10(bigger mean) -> 0.213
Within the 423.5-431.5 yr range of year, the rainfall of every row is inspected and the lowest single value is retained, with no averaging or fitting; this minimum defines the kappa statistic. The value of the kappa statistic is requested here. 34.2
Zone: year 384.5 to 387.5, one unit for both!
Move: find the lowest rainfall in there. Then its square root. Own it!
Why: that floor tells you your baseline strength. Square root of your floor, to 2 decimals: 5.98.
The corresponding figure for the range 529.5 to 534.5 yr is 6.24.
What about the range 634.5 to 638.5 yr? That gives 6.42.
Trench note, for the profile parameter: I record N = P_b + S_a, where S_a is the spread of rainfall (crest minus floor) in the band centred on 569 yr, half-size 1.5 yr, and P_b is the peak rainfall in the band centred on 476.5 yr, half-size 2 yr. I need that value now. 40.9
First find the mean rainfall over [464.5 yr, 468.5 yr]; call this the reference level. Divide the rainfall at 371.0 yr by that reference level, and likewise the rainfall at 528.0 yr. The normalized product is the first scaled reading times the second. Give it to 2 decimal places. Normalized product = 1.06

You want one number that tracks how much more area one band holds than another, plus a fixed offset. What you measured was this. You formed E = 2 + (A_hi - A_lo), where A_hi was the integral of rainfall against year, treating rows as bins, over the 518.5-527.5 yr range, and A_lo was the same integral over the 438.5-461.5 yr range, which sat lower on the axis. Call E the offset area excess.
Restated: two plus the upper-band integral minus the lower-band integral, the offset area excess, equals -522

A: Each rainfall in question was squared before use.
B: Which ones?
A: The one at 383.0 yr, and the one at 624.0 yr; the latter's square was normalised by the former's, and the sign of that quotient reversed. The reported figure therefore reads -1.7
